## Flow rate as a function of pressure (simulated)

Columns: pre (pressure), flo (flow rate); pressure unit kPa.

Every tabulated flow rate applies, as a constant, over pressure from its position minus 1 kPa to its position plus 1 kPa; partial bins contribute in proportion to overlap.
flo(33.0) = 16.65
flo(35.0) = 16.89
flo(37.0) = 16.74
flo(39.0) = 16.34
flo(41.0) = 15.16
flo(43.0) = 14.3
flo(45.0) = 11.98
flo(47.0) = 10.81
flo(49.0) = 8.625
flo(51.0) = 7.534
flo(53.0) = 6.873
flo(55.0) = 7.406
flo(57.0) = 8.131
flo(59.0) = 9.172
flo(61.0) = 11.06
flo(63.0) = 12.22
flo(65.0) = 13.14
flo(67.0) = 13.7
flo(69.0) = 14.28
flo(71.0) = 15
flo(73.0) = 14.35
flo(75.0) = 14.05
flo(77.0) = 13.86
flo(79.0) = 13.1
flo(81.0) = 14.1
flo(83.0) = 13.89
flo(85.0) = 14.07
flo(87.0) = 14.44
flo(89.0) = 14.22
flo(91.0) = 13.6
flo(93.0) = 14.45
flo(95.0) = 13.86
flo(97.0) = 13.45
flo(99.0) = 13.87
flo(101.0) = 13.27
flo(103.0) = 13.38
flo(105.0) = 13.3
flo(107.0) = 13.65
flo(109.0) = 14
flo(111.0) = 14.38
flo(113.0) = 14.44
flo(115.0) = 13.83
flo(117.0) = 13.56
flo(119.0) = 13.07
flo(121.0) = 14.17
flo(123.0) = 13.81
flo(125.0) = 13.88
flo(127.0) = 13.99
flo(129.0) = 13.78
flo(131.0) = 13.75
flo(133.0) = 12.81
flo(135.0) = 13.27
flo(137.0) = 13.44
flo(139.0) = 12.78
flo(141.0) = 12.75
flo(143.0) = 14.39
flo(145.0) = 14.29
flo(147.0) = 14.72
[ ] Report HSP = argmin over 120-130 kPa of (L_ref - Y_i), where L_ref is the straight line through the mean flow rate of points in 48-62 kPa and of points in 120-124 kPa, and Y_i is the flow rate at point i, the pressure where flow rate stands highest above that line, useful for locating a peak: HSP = 121.0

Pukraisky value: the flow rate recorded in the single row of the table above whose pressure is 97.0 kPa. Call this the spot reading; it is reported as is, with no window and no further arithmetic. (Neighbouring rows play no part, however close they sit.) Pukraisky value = 13.45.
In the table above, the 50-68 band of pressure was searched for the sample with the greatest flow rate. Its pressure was 67.0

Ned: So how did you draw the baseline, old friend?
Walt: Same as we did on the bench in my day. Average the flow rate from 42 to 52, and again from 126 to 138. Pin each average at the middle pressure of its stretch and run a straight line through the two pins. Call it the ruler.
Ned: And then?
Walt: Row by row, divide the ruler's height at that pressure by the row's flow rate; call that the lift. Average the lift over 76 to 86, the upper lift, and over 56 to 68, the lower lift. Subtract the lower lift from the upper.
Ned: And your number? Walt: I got -0.17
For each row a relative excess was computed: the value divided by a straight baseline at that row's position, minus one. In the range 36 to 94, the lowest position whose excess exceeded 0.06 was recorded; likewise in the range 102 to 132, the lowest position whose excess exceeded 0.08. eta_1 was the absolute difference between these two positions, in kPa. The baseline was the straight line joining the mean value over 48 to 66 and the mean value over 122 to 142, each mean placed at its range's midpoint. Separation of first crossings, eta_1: 66 kPa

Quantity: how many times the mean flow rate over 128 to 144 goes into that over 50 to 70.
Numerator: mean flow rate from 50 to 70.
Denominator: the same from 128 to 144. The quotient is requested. 0.77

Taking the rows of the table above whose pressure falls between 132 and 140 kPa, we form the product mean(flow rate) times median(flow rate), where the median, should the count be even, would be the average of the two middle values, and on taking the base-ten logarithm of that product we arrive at 2.23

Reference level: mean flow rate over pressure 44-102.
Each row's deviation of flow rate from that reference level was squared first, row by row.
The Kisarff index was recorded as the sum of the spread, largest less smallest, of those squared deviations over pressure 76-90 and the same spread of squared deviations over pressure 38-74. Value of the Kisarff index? 34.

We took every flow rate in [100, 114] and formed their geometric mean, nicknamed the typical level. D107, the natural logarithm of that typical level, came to 2.622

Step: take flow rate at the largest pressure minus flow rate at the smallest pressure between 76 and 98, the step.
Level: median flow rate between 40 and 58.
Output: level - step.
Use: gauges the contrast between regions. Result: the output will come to 9.0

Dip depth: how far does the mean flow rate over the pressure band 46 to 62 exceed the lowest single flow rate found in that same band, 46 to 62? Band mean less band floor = 1.8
